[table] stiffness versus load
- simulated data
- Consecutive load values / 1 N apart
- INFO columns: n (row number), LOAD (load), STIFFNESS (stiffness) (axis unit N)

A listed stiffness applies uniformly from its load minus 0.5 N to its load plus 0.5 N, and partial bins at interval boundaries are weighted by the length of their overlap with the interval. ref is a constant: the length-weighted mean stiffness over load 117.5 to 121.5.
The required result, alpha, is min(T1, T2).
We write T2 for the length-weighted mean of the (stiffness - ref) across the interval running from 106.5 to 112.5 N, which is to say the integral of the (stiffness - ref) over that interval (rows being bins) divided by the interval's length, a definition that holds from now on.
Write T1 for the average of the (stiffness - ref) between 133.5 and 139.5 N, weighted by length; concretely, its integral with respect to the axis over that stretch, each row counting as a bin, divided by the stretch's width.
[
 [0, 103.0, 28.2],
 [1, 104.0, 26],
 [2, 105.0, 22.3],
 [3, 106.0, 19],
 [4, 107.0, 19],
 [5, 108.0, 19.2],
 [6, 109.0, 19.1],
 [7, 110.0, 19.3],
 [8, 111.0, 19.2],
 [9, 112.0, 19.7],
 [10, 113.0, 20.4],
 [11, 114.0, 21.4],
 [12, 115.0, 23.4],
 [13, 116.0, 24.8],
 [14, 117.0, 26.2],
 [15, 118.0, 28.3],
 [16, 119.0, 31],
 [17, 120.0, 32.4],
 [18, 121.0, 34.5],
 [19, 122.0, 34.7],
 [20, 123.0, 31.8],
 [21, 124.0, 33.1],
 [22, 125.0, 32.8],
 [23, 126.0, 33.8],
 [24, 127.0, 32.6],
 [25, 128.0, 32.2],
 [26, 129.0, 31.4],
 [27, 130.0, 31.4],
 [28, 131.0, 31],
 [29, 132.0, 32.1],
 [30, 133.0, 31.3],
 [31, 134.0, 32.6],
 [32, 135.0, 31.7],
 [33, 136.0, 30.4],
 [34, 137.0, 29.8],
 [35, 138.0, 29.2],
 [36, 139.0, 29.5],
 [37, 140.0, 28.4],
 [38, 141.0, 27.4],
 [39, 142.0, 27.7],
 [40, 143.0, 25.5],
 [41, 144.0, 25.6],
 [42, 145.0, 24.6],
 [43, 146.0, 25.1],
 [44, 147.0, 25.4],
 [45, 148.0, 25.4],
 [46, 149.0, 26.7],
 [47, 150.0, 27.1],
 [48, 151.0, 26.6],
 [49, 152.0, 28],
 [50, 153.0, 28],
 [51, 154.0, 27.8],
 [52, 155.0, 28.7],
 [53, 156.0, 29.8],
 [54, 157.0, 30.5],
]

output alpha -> -12.3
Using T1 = -1.0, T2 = -12.3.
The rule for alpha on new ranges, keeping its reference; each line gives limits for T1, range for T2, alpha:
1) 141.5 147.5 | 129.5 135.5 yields -5.9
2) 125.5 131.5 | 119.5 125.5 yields 0.5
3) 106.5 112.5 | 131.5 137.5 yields -12.3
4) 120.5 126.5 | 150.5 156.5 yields -3.4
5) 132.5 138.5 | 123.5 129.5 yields -0.7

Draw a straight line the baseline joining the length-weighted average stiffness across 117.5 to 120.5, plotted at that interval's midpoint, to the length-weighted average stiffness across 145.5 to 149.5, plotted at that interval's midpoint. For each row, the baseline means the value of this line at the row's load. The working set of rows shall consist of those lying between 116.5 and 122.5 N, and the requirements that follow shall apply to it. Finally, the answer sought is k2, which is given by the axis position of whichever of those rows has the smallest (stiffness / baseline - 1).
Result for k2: 117.0 N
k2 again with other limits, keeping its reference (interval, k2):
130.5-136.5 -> 131.0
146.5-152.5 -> 147.0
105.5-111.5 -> 106.0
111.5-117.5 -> 112.0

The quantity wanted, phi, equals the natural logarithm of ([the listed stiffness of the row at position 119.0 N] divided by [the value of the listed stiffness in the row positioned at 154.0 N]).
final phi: 0.11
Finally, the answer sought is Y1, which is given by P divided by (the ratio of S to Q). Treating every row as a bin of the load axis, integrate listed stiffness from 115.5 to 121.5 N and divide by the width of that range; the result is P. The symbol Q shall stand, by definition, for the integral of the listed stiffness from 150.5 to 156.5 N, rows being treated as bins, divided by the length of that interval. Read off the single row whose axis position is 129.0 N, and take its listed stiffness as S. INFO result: 26.5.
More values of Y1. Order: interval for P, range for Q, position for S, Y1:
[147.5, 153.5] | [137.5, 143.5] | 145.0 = 30.6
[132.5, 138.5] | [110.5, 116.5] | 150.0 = 24.4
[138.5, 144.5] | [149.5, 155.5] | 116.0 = 30.5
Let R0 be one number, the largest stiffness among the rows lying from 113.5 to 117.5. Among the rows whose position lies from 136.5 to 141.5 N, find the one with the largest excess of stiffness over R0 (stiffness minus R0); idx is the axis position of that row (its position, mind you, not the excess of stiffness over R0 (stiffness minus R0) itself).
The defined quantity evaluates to 137.0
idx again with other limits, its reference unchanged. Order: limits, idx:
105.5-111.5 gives 110.0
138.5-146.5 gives 139.0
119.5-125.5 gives 122.0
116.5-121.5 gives 121.0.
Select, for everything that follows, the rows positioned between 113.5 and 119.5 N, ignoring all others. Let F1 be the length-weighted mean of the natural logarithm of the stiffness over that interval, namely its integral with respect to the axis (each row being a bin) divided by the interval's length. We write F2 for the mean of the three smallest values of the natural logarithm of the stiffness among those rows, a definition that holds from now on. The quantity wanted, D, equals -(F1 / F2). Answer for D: -1.03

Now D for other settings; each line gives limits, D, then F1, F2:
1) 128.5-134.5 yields -1.00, 3.5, 3.4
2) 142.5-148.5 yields -1.00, 3.2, 3.2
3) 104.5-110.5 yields -1.01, 3.0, 2.9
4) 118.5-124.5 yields -1.01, 3.5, 3.5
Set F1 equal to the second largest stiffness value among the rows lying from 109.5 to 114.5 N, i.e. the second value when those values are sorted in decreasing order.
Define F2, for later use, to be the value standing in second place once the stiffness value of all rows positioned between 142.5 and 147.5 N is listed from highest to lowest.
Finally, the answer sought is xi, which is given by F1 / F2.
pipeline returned 0.80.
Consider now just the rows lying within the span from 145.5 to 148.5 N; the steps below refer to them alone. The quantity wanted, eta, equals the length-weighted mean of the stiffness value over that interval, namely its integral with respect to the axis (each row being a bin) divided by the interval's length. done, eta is 25.3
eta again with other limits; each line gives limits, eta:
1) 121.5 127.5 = 33.1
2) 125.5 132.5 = 32.1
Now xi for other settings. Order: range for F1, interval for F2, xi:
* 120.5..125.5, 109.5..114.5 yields 1.69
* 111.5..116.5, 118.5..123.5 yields 0.68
